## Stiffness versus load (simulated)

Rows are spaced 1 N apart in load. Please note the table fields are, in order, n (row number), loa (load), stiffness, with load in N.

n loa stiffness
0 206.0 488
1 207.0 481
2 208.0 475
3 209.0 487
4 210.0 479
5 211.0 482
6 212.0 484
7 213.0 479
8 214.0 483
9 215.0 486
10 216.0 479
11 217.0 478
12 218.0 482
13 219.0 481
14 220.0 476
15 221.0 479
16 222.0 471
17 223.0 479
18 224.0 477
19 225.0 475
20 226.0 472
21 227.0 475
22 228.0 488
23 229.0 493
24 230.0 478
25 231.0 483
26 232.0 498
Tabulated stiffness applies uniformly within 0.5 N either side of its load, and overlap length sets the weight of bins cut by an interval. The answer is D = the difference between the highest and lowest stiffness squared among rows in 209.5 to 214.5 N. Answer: 4815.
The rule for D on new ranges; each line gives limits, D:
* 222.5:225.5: 3816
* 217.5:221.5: 5748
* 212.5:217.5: 7712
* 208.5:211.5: 7728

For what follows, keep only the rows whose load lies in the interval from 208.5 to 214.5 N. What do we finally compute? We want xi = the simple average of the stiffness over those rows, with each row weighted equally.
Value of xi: 482.3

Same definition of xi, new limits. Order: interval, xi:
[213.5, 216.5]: 482.7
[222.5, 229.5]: 479.9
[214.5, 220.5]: 480.3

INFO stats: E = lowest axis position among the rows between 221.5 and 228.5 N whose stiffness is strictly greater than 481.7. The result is 228.0 N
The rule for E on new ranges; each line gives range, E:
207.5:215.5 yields 209.0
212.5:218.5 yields 214.0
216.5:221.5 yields 218.0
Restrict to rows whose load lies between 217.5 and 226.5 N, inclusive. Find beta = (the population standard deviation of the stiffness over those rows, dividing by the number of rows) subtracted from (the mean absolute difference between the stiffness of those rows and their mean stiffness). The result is -0.6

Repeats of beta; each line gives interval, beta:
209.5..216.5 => -0.3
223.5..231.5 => -0.9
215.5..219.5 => -0.1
